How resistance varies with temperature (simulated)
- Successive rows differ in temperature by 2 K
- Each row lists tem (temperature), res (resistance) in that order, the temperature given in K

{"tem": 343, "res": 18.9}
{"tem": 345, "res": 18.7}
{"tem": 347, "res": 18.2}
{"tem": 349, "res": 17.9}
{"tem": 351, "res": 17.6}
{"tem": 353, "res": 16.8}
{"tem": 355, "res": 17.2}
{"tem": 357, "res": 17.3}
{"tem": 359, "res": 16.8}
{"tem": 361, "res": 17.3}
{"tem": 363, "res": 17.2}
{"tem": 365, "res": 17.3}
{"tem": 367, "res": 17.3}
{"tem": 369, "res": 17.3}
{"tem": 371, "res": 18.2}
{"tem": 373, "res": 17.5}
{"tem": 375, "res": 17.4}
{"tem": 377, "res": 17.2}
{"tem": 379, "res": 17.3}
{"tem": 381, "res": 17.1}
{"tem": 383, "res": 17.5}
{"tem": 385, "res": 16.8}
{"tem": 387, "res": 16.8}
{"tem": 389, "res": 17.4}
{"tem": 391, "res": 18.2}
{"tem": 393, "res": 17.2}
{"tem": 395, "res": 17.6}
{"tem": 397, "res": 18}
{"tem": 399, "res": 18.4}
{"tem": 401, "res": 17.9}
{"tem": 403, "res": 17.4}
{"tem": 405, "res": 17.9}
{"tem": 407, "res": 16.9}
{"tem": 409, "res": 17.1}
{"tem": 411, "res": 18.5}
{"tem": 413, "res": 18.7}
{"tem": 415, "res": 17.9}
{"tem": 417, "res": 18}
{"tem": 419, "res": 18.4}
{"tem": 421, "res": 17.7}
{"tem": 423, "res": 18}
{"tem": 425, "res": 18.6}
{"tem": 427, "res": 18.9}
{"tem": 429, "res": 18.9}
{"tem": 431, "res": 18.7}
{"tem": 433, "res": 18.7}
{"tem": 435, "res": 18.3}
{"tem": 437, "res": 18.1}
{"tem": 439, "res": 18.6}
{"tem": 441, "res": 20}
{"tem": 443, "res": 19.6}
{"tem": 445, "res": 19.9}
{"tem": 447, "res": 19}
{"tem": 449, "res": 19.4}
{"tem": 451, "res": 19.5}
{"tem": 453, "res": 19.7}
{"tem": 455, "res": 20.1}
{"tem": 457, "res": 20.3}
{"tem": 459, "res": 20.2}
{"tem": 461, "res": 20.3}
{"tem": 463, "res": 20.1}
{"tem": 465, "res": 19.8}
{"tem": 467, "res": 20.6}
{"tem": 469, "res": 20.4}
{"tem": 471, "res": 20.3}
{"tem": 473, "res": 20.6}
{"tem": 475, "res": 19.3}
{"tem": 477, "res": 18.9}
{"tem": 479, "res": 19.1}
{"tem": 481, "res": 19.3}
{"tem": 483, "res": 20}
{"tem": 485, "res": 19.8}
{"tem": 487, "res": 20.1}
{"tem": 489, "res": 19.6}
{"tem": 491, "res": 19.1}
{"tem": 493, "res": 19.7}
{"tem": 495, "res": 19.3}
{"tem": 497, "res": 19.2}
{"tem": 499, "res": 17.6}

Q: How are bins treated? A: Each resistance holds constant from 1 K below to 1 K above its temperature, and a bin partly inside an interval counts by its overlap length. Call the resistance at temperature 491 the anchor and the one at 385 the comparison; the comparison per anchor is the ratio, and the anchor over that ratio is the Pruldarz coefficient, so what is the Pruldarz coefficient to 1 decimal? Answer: 21.7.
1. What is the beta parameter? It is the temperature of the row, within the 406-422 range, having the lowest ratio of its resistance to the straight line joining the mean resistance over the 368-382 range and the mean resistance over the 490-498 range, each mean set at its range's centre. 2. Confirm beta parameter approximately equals 407 K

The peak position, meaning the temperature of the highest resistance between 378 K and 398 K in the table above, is 391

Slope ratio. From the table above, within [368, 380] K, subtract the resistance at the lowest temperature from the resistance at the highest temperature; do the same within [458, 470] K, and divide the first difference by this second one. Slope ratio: 0.0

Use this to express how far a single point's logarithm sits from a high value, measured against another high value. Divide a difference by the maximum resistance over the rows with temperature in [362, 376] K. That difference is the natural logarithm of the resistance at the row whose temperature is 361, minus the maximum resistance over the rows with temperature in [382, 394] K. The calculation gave -0.843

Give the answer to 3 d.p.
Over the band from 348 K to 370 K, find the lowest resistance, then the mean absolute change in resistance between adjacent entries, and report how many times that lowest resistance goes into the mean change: 0.017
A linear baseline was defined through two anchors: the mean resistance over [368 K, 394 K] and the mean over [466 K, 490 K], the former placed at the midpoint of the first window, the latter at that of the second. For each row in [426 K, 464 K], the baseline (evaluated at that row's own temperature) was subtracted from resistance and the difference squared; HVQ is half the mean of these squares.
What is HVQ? 0.20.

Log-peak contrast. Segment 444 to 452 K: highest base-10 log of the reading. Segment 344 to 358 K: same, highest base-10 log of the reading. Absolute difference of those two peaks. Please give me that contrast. 0.03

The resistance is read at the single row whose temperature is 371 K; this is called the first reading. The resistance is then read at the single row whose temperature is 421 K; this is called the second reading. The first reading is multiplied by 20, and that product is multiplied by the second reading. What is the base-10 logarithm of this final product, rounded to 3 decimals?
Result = 3.809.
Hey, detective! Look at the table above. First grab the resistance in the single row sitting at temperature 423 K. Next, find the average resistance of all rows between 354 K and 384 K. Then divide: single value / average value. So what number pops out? 1.04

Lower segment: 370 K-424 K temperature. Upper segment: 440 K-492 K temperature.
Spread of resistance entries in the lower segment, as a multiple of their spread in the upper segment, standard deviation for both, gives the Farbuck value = 1.1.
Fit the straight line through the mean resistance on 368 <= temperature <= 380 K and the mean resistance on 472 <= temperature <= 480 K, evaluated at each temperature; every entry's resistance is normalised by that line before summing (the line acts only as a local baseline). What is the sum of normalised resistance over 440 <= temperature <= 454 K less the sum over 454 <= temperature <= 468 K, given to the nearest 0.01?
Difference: -0.12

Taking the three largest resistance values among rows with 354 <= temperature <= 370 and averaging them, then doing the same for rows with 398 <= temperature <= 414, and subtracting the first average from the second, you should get 1.2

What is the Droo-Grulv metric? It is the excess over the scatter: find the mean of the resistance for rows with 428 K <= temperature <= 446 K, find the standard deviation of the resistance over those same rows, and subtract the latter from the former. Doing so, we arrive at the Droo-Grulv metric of 18.3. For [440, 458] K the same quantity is 19.3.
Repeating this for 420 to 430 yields 17.9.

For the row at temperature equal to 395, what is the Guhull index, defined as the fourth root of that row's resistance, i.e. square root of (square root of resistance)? 2.05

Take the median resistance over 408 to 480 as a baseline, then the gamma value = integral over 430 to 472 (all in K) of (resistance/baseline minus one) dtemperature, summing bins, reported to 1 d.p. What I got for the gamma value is 1.2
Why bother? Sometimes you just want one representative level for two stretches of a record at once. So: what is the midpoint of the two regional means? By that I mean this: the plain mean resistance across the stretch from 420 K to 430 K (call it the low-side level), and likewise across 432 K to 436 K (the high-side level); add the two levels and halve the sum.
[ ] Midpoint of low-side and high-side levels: 18.5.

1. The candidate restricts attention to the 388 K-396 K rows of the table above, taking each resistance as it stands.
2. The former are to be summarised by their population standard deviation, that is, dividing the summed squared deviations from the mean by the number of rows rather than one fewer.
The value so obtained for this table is 0.37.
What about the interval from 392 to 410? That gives 0.46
